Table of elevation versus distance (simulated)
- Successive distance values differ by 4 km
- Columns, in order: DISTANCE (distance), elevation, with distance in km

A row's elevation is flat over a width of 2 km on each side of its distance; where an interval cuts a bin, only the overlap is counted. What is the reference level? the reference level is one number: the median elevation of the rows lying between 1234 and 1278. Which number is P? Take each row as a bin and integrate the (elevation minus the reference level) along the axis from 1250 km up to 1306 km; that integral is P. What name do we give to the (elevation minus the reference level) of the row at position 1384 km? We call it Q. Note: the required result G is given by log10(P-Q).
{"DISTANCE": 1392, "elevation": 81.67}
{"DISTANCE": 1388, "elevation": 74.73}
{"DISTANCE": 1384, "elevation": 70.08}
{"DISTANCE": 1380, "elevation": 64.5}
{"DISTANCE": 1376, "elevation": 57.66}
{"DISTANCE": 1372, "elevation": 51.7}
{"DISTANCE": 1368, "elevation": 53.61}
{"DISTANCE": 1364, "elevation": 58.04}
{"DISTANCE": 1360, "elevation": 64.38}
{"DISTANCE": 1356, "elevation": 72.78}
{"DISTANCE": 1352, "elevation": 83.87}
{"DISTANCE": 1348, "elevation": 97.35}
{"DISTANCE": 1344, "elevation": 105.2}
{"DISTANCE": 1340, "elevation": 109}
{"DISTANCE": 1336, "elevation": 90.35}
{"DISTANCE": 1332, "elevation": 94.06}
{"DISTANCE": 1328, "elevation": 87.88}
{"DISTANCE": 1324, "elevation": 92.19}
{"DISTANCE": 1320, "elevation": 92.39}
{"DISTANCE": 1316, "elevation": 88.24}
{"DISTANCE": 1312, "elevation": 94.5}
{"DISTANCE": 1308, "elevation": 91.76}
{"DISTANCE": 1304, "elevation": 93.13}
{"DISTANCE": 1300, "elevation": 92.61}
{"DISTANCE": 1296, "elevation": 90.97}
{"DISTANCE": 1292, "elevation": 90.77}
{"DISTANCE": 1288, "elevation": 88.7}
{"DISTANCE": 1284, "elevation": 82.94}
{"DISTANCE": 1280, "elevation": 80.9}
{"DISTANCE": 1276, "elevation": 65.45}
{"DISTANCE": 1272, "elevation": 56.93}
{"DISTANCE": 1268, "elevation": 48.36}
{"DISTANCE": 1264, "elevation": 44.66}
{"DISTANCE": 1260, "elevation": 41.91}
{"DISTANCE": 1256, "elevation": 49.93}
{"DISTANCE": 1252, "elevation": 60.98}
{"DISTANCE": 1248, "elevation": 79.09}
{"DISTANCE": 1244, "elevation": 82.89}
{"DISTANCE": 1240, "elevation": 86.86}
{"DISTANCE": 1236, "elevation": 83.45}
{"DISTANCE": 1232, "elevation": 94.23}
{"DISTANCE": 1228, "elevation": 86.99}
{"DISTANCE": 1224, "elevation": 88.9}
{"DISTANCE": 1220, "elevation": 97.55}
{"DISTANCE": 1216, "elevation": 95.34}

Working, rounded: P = 538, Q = 9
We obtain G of 2.7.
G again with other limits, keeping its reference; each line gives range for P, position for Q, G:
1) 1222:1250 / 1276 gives 2.8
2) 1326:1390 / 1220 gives 3.0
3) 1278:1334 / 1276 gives 3.2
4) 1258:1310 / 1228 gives 2.8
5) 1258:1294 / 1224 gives 2.3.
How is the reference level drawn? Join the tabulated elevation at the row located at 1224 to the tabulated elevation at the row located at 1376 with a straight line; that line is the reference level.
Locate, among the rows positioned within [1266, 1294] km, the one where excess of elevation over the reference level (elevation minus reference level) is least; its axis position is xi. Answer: 1268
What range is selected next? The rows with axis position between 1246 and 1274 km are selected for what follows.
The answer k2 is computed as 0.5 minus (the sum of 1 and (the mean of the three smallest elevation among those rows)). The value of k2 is -45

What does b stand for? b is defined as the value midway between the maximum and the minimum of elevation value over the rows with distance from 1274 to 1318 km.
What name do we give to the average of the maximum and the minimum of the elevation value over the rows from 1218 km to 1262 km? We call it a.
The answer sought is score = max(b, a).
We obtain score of 80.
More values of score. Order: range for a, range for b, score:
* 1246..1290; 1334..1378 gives 80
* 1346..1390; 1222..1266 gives 75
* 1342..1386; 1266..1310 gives 78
